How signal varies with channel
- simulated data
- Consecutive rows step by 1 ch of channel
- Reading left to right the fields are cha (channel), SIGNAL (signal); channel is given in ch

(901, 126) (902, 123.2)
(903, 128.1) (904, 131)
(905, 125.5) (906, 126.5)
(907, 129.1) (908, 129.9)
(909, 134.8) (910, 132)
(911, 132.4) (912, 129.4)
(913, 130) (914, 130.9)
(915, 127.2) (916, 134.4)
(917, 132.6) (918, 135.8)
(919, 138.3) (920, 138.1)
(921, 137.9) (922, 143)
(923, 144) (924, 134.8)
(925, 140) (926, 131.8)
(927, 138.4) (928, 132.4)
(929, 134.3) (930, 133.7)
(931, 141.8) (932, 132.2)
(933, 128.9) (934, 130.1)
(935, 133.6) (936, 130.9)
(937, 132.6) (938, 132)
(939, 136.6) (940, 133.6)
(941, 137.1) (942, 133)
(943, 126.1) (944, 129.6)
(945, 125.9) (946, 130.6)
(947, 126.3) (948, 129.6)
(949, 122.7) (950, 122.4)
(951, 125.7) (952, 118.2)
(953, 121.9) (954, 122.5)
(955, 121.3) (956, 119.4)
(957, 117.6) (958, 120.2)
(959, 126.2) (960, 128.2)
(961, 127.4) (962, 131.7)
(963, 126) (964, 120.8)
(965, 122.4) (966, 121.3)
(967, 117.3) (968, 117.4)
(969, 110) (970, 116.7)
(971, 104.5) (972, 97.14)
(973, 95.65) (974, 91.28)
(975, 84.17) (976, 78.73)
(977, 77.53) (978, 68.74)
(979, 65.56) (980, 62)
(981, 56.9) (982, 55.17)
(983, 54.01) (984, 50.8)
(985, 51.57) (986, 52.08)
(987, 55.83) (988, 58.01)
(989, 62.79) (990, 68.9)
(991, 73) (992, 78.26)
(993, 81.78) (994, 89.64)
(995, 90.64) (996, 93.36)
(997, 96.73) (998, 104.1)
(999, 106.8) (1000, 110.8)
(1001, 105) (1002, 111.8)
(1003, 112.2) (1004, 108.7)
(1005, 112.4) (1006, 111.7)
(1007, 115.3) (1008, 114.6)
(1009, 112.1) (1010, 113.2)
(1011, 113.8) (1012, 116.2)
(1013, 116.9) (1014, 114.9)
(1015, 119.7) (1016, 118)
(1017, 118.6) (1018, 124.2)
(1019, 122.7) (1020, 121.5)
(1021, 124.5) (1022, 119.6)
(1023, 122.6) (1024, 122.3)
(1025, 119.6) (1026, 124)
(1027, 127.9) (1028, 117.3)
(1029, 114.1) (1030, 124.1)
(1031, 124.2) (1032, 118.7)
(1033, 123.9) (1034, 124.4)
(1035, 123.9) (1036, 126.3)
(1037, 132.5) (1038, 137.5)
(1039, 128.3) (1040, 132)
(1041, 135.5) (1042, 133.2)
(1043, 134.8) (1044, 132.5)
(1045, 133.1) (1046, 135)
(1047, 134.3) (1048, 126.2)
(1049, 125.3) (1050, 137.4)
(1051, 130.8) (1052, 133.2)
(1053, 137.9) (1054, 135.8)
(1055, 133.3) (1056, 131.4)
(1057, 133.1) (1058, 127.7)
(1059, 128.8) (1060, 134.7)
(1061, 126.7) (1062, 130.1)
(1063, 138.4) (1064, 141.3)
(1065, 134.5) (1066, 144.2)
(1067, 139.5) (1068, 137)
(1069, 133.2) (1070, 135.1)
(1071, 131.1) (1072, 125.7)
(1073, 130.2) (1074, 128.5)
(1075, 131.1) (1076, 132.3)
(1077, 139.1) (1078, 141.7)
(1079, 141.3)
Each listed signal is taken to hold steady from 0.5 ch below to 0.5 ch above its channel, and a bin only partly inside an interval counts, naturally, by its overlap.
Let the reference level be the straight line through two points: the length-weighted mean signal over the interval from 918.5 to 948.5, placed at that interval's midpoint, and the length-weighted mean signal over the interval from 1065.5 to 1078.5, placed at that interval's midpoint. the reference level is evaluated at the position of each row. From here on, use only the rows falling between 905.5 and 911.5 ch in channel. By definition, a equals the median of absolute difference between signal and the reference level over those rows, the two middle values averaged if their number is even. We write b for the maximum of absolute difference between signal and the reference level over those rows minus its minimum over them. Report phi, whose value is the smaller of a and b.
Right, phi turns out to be 2.8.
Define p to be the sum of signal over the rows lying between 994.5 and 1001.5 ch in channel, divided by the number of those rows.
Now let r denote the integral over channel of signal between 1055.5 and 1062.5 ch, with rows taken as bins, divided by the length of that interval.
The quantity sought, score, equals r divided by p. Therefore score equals 1.3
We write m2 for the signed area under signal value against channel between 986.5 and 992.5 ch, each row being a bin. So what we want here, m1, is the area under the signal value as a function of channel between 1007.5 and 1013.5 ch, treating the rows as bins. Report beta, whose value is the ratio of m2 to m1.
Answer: 0.58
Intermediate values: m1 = 687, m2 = 397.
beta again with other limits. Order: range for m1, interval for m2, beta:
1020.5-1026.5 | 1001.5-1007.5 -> 0.92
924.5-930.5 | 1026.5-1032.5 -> 0.90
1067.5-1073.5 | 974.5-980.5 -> 0.55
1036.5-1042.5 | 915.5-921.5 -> 1.02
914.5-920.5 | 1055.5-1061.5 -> 0.97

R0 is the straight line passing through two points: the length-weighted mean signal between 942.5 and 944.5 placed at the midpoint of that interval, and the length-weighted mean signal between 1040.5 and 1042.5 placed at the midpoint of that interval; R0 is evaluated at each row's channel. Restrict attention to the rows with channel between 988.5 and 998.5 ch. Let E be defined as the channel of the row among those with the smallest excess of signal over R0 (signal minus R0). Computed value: 989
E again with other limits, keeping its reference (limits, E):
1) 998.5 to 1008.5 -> 1001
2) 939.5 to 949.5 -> 949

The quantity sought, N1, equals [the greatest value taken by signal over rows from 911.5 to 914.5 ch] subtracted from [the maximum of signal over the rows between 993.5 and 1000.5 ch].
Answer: -20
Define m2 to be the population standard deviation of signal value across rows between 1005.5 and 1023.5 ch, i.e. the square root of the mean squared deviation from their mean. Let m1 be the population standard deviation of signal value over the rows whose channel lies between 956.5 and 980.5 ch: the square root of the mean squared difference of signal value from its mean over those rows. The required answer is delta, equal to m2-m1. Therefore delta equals -17.6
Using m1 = 21.7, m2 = 4.0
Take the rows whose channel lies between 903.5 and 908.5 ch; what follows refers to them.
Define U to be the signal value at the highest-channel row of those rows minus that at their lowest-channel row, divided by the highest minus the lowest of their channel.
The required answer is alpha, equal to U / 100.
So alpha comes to -0.003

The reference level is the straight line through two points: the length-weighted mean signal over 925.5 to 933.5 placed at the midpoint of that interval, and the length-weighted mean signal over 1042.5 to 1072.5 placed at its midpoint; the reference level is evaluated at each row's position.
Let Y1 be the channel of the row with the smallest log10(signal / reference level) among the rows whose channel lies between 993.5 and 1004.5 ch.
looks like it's 994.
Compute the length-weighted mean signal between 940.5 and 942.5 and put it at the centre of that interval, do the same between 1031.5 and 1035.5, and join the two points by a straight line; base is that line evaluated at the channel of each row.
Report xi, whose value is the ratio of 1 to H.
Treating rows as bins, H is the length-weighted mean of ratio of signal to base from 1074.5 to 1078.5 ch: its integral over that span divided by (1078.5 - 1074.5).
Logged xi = 0.86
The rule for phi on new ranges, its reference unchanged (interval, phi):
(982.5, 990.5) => 18.1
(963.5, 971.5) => 16.7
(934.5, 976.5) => 11.4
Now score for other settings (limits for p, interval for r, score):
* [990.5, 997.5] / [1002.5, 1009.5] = 1.3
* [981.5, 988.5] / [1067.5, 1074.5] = 2.4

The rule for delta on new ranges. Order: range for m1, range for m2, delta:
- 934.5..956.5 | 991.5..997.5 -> 0.9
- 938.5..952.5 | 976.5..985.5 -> 3.1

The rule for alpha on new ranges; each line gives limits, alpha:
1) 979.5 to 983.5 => -0.027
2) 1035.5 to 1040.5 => 0.014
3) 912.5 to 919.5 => 0.014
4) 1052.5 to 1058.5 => -0.020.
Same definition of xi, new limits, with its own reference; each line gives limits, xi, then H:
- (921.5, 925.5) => 0.98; 1.02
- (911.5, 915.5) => 1.07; 0.93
